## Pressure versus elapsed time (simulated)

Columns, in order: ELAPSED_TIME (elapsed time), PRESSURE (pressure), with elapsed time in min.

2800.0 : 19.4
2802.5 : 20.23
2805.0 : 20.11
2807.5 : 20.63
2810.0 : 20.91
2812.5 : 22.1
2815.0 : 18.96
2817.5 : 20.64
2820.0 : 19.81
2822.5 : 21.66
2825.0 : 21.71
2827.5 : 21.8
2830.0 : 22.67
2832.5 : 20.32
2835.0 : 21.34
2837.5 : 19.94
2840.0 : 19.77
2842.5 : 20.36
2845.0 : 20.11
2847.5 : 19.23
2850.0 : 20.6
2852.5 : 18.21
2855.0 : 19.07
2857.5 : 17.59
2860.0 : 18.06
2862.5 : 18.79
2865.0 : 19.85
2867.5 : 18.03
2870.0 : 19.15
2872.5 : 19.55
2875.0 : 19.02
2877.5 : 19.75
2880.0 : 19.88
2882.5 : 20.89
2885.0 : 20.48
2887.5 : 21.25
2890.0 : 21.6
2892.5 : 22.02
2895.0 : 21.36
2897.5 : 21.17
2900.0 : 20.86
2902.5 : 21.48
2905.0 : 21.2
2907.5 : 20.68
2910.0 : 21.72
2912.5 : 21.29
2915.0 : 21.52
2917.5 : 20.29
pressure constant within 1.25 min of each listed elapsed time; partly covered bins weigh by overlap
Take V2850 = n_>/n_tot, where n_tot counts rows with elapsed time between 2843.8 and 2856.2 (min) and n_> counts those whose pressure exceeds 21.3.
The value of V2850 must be 0.00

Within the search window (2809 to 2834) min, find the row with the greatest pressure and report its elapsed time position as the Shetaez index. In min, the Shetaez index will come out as 2830.0 min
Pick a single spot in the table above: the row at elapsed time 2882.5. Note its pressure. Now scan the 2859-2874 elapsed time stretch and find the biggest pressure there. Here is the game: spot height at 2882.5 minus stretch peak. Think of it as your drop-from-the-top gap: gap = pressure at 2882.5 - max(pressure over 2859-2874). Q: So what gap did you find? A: 1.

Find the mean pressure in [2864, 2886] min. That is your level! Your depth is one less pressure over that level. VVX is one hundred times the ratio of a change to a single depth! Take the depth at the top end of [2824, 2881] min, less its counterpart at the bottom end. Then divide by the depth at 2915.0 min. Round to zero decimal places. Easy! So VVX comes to -96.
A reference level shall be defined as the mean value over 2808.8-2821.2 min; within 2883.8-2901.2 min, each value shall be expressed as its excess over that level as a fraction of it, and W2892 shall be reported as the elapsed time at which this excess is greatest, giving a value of 2892.5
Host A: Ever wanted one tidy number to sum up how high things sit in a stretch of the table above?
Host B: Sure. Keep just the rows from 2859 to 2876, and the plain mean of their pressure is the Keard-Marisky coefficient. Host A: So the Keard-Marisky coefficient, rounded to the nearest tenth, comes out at 18.9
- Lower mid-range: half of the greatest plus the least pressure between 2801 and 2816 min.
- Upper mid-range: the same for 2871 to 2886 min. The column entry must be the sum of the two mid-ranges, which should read 40.5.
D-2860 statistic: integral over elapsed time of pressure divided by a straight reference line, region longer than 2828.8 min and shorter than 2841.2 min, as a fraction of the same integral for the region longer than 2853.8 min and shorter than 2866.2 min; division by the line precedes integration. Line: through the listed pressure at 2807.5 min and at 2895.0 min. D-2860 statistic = 1.13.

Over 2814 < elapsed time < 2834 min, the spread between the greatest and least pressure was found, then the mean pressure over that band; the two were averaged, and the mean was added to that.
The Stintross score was 33.3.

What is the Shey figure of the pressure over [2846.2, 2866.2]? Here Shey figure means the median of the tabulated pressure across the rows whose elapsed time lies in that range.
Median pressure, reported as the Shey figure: 18.9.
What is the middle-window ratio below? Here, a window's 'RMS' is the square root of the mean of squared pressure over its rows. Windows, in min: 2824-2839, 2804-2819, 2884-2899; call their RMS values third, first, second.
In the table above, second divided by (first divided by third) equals 22.1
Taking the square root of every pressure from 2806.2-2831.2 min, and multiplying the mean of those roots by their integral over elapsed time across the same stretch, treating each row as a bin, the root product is 527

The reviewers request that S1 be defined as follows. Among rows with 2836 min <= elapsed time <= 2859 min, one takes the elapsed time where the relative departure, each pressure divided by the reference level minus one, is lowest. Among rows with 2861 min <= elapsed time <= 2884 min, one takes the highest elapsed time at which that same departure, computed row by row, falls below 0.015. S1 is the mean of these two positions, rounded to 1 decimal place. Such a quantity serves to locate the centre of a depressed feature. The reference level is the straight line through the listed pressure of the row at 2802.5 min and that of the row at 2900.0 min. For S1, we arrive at 2870.0 min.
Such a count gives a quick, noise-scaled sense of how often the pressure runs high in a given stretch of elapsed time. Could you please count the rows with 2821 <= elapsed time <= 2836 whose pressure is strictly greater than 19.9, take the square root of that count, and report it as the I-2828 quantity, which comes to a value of 2.4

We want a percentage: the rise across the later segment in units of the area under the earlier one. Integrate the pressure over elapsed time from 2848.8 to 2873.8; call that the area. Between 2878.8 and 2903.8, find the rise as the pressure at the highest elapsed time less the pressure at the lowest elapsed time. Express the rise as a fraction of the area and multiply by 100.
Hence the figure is 0.34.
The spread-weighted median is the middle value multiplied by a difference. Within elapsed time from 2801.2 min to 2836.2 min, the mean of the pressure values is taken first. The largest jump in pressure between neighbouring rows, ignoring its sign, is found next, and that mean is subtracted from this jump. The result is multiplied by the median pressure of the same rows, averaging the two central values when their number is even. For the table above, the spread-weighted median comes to -369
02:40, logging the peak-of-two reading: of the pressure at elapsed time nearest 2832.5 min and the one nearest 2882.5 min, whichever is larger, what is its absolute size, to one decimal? 20.9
